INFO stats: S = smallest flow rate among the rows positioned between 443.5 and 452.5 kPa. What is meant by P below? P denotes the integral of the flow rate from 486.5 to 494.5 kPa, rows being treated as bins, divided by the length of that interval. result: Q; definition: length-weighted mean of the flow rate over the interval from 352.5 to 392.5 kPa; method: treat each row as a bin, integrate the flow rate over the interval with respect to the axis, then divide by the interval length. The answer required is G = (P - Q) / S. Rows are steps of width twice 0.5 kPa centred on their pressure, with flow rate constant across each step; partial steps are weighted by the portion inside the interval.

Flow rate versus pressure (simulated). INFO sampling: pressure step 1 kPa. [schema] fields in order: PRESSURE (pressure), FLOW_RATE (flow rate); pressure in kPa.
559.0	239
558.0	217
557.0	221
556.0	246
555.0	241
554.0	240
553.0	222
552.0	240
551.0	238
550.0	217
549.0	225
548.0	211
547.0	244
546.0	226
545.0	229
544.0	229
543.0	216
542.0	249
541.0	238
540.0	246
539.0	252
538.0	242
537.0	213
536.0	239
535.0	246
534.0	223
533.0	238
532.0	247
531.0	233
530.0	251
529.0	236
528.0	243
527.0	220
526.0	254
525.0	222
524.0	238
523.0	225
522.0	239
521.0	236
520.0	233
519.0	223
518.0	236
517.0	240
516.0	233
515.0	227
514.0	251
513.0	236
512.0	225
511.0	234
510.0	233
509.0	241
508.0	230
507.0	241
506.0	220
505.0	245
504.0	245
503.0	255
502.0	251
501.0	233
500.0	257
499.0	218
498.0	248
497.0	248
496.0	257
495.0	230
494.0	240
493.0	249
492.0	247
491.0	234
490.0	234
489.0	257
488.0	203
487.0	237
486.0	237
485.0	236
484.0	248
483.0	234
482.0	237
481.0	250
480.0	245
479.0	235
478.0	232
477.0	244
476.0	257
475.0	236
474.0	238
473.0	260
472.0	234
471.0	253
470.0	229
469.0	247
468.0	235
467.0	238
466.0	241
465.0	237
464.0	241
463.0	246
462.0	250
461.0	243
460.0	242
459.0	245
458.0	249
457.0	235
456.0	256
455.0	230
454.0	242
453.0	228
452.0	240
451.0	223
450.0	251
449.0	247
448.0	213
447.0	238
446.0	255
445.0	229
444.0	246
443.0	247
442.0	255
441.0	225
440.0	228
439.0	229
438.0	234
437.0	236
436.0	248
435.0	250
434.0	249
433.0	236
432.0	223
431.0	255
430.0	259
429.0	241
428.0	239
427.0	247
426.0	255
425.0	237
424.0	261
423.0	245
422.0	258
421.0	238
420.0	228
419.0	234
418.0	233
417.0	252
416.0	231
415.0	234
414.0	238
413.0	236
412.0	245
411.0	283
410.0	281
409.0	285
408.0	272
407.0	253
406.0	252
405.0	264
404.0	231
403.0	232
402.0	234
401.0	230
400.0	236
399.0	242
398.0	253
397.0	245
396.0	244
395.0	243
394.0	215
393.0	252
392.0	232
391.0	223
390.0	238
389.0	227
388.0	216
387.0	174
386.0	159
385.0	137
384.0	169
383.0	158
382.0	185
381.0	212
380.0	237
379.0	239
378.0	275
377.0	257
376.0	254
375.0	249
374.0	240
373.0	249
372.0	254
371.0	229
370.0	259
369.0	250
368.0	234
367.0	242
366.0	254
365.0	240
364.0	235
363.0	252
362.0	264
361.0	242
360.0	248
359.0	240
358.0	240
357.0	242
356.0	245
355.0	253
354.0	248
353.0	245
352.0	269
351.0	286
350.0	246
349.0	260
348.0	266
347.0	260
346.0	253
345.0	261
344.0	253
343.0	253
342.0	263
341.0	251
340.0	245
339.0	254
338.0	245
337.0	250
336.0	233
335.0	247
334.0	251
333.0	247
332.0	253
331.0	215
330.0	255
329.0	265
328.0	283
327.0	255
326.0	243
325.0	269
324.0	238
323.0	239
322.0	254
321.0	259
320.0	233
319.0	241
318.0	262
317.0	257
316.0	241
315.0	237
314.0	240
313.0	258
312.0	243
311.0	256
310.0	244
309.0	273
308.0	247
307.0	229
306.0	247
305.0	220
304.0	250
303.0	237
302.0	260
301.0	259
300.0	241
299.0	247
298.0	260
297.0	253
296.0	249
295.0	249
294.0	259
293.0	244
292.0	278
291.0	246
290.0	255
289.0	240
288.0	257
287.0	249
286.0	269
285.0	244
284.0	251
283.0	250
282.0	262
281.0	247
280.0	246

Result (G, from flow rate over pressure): 0.030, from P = 238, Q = 231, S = 213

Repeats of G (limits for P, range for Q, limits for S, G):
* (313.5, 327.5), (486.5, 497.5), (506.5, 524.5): 0.036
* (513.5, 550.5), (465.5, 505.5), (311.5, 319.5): -0.030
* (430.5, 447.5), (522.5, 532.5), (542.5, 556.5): 0.016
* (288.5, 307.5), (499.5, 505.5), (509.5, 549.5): 0.004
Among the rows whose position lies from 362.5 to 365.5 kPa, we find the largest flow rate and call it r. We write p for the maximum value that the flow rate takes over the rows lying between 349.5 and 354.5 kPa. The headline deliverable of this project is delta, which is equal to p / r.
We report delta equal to 1.135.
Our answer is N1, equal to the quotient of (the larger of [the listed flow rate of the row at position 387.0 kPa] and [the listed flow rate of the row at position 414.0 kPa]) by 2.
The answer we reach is 119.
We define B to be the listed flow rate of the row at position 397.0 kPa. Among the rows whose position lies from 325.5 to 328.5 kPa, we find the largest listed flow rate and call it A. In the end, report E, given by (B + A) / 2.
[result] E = 264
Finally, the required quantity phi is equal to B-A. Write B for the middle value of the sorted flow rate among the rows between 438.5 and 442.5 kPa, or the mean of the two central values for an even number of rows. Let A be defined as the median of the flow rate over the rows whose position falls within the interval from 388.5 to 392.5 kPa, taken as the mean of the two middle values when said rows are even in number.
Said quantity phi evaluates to -1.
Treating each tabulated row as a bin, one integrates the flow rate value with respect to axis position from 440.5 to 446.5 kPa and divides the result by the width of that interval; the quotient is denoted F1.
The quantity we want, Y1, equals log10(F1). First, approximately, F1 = 243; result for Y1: 2.39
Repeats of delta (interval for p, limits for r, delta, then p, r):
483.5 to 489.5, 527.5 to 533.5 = 1.024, 257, 251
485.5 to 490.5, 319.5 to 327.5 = 0.955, 257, 269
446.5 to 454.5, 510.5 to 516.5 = 1.000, 251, 251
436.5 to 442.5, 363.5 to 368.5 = 1.004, 255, 254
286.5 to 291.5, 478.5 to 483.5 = 1.028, 257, 250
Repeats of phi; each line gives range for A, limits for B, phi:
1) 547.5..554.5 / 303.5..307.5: 13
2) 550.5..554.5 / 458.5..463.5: 6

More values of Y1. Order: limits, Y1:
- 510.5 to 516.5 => 2.37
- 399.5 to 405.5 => 2.38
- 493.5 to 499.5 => 2.38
